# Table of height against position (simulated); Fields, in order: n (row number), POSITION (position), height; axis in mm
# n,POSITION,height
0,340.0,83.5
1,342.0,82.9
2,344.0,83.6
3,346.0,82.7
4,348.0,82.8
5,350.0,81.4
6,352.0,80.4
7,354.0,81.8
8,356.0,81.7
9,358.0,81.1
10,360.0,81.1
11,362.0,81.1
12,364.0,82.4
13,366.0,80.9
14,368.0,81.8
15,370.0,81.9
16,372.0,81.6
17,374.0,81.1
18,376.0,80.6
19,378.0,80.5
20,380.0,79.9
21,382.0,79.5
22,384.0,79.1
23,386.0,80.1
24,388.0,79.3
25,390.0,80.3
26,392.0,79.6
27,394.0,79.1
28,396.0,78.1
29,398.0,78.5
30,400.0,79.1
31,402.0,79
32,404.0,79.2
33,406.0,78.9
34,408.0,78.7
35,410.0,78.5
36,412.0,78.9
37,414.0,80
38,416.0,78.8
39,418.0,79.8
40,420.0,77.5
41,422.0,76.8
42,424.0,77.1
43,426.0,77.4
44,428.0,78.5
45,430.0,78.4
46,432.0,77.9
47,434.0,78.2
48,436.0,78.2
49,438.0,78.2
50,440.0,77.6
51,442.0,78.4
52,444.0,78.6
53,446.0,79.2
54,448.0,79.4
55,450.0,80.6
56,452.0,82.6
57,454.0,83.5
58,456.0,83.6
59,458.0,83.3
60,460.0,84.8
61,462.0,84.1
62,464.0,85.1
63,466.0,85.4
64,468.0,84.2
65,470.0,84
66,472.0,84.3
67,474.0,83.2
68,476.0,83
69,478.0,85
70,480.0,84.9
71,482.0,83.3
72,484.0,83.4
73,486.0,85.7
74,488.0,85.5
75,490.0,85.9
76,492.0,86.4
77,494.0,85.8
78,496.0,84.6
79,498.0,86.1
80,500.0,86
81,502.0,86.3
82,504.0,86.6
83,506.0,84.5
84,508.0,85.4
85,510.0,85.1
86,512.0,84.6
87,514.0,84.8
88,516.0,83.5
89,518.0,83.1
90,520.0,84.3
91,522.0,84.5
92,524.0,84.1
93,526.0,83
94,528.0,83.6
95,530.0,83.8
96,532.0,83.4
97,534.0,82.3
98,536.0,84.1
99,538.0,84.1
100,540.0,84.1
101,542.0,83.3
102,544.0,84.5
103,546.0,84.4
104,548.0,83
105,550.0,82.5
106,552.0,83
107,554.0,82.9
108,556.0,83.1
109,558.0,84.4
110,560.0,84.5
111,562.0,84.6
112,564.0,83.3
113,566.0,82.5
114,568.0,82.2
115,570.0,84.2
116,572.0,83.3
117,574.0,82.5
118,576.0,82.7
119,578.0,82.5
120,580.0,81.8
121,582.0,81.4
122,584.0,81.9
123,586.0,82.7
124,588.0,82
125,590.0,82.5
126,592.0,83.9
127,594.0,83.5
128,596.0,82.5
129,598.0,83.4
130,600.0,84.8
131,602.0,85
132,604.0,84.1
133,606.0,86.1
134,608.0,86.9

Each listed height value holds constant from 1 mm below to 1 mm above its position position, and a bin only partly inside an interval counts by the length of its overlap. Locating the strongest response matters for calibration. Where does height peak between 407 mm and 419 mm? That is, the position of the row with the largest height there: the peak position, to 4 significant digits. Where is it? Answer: 414.0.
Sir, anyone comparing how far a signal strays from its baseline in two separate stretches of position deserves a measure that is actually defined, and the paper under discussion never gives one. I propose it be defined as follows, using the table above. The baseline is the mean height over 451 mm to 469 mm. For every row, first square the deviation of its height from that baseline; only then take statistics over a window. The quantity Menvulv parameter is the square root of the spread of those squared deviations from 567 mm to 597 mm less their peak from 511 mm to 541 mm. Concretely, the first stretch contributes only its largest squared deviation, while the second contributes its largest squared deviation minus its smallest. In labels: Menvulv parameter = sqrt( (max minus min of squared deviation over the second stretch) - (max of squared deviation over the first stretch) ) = 2.0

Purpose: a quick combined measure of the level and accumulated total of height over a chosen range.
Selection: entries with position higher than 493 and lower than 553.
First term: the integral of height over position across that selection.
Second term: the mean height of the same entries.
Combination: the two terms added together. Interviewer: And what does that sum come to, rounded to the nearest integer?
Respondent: 5141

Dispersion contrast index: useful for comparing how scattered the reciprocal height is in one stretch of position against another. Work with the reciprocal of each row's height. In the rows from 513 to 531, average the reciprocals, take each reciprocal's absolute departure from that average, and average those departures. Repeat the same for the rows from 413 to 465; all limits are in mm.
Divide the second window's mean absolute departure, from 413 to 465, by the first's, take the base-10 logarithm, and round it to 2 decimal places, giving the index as 0.67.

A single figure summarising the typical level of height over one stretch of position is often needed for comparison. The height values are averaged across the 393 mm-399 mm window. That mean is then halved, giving 39.3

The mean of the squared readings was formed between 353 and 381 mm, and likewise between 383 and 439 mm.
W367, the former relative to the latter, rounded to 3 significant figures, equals 1.07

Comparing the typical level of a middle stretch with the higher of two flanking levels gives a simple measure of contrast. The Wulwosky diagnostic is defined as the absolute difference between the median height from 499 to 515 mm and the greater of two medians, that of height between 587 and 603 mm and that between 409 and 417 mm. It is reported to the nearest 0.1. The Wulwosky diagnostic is 1.8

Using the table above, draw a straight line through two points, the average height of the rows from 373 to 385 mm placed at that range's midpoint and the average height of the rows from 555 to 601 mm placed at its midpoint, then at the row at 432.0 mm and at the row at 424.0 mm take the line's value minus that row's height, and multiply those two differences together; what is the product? 11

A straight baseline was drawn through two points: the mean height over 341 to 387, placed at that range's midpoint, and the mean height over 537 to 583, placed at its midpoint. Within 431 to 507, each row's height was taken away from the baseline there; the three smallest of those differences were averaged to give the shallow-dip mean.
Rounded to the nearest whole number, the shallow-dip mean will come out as -4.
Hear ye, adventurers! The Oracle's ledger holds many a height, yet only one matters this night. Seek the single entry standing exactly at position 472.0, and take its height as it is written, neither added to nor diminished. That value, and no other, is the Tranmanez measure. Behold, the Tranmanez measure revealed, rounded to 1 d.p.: 84.3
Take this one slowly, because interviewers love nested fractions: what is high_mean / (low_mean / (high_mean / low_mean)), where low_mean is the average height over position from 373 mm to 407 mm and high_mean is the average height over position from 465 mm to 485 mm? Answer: 1.12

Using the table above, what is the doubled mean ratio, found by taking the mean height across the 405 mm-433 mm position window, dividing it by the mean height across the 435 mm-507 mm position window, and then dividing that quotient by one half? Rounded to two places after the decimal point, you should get 1.88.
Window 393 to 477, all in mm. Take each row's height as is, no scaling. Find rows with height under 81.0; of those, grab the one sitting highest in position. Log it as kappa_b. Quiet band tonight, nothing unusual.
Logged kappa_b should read 450.0 mm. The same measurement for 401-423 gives 422.0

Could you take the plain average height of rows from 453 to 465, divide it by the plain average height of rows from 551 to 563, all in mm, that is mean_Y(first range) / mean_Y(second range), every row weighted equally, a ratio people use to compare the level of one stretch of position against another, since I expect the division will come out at 1.00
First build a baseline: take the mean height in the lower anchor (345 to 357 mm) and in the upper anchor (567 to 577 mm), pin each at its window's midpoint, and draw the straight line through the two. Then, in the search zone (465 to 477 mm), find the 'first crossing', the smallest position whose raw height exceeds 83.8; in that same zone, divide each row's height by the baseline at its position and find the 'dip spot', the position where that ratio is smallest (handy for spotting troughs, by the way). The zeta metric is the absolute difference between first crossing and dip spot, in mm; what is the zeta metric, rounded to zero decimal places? 10 mm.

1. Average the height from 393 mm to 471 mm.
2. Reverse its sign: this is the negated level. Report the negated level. -80.0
